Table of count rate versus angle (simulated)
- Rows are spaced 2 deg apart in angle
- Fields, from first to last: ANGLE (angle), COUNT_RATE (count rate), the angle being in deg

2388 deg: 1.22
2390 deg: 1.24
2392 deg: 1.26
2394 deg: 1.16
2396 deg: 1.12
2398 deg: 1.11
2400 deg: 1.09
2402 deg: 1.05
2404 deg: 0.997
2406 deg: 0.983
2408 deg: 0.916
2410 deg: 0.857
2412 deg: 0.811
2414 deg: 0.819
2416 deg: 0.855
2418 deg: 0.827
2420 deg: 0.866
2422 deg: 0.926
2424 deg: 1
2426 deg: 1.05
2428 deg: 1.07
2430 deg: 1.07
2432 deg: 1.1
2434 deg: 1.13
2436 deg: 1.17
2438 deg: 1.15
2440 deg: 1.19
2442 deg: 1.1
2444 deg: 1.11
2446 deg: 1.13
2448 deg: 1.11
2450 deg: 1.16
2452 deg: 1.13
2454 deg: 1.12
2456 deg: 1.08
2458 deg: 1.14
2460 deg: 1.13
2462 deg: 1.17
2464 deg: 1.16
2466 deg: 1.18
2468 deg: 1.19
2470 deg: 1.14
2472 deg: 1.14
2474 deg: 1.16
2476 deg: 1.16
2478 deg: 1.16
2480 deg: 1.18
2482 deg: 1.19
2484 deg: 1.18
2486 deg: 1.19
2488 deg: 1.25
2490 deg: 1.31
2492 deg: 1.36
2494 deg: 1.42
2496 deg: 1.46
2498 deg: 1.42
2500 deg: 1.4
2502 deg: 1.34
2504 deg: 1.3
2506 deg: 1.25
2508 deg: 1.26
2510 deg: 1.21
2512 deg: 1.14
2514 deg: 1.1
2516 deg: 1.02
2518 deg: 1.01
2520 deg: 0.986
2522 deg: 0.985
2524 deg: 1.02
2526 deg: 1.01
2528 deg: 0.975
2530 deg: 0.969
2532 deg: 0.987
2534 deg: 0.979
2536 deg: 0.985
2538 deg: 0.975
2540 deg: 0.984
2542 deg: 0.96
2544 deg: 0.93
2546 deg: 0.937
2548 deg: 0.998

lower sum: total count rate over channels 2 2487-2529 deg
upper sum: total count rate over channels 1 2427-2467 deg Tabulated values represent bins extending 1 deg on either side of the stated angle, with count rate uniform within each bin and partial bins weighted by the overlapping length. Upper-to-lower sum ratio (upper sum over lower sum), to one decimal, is 0.9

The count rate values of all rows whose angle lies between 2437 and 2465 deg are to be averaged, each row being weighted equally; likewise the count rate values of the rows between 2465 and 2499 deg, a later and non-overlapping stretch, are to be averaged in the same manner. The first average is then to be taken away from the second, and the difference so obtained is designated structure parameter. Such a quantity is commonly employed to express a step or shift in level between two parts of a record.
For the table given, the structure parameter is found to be 0.11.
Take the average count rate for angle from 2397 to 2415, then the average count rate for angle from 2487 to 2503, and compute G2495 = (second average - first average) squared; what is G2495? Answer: 0.17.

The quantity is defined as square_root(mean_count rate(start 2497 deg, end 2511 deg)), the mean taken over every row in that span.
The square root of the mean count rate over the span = 1.15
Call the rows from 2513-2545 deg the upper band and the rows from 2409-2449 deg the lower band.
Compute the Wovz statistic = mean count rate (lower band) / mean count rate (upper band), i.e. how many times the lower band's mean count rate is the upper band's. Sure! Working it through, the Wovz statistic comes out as 1.03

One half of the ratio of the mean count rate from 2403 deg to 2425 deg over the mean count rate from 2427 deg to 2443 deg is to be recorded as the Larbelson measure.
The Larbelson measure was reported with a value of 0.40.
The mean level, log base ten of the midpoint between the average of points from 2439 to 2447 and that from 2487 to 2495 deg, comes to 0.09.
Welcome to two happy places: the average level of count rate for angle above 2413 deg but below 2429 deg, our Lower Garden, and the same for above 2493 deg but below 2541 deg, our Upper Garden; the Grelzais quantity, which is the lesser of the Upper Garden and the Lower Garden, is 0.93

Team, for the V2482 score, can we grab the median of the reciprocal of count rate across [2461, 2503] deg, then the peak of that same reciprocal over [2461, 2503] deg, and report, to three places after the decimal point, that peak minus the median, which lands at 0.037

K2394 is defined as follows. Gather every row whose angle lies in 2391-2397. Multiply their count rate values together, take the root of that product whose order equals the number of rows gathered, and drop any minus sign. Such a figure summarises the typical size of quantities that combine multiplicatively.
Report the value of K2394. 1.18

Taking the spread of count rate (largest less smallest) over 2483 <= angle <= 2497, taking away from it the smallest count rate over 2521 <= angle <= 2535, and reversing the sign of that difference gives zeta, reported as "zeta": 0.69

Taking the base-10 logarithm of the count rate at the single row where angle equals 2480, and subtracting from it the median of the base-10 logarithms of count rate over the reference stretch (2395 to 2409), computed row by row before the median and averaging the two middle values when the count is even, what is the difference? 0.05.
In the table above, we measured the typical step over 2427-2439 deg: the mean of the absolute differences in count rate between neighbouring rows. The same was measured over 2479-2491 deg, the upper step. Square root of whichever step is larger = 0.17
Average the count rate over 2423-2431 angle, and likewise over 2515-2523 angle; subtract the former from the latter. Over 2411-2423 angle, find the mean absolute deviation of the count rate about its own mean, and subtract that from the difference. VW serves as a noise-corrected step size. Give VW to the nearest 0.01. -0.08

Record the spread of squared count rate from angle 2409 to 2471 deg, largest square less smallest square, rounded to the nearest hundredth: 0.76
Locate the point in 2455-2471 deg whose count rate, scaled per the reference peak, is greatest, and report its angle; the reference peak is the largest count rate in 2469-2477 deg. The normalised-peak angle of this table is 2468 deg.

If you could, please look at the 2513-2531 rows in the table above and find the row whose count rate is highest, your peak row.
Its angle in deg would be 2514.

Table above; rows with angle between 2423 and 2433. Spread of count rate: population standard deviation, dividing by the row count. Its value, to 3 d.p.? 0.033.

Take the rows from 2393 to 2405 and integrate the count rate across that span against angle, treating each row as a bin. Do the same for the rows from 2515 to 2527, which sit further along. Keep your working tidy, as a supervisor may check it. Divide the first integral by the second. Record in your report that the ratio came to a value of 1.08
